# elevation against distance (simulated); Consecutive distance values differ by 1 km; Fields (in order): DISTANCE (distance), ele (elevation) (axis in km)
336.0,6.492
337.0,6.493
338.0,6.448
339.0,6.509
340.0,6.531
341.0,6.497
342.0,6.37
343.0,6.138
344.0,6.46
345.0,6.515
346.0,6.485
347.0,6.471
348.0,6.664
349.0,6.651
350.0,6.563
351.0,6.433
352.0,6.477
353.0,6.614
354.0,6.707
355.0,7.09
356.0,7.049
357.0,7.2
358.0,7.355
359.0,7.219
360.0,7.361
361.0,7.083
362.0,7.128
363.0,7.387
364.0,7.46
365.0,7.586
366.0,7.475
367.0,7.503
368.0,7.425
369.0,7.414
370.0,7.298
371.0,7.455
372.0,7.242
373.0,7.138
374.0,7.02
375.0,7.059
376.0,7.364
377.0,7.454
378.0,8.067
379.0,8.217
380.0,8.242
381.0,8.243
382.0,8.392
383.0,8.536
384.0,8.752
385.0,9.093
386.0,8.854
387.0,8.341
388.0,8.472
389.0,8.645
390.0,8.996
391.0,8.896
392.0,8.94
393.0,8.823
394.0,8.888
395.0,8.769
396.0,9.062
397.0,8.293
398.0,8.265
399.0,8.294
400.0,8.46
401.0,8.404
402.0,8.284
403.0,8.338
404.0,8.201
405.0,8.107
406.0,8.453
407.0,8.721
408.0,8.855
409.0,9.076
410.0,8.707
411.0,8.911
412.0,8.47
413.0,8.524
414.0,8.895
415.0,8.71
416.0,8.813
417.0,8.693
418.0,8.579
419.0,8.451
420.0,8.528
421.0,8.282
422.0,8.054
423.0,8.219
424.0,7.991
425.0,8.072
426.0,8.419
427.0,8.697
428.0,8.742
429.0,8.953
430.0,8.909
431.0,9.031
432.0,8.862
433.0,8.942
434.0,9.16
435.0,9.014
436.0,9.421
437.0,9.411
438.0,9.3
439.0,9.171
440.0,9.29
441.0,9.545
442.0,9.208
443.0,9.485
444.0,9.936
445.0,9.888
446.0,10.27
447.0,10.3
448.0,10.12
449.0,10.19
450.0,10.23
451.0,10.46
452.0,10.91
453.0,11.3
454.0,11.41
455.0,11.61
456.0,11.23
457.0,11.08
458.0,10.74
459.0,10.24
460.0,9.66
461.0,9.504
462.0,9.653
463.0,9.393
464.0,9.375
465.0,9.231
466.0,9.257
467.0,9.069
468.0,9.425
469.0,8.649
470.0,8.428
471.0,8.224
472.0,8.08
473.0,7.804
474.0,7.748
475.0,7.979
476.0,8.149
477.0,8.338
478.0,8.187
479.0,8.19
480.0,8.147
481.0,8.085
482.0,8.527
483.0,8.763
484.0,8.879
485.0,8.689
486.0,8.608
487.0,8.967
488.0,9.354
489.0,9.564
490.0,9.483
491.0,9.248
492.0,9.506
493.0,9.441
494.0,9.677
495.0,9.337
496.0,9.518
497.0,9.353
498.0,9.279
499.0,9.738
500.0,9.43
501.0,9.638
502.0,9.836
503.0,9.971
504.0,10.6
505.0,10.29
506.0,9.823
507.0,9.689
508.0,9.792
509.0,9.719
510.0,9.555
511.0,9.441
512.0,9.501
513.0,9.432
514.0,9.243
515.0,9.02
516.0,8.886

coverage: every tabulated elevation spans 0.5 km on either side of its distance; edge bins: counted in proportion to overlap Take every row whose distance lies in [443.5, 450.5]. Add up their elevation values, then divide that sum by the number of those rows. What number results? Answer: 10.1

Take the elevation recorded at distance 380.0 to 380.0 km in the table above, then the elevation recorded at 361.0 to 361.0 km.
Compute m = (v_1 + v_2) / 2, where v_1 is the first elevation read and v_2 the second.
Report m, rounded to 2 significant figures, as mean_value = 7.7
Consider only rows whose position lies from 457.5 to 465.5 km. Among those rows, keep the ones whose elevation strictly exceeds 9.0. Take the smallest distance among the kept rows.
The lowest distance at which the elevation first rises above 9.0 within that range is 458.0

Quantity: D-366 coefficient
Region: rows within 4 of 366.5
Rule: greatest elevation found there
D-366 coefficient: 7.586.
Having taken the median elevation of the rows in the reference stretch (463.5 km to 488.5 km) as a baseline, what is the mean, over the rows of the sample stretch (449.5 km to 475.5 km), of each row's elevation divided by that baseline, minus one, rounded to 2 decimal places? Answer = 0.13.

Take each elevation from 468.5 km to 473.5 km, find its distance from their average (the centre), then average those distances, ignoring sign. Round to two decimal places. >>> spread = 0.24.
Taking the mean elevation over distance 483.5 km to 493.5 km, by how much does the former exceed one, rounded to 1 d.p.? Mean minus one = 8.2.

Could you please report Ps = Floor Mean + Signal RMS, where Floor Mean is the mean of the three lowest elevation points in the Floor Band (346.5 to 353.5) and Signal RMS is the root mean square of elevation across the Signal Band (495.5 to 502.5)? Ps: 16.0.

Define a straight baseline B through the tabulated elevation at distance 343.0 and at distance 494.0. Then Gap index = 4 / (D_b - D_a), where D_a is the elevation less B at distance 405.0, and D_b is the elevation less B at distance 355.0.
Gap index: 26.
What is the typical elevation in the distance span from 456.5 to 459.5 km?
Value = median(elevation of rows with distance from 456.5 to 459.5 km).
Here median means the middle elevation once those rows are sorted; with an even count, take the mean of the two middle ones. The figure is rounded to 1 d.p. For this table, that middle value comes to 10.7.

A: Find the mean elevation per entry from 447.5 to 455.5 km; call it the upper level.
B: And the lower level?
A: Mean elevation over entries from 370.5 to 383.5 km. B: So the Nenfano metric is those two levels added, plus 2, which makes 20.5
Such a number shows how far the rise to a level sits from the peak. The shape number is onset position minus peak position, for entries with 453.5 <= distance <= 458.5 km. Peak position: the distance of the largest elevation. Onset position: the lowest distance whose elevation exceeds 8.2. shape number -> -1 km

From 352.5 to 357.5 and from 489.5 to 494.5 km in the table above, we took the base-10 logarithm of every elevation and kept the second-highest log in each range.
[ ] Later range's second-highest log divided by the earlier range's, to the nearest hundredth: 1.15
